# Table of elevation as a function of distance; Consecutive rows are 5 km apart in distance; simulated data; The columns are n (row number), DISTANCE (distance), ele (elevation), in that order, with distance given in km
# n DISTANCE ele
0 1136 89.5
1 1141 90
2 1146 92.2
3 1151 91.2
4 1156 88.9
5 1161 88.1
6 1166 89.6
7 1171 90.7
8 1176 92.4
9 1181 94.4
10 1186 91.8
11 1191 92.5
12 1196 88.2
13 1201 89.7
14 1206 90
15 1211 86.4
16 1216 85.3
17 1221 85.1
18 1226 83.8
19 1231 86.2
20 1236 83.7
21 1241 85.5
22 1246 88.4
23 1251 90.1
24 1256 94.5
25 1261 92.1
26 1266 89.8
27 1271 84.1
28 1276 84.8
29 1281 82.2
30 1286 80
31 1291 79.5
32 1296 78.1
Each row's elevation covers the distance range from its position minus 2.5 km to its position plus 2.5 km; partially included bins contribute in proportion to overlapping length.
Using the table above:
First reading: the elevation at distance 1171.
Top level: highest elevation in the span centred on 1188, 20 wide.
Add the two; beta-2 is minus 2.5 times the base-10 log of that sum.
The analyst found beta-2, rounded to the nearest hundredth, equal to -5.67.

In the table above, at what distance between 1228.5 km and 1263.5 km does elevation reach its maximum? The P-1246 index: 1256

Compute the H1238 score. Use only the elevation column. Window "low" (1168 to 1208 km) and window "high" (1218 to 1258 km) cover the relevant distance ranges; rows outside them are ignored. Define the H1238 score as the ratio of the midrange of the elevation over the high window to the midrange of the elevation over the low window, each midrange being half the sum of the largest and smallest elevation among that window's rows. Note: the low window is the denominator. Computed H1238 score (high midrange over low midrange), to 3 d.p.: 0.976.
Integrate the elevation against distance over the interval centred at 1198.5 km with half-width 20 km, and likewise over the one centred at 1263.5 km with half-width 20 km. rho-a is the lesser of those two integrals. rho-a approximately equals 3530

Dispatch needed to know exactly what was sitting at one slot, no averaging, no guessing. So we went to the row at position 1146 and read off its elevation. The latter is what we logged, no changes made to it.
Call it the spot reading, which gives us 92.2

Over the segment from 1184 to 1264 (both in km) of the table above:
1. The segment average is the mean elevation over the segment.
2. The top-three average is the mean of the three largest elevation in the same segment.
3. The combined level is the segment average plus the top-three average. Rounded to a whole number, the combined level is 181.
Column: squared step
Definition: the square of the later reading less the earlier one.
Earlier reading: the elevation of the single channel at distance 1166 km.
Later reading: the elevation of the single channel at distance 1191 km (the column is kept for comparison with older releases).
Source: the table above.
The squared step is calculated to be 8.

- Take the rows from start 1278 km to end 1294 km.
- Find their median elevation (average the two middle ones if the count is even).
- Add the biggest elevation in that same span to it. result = 162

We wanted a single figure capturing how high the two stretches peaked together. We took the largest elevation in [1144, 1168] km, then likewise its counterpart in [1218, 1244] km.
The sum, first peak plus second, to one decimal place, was 178.4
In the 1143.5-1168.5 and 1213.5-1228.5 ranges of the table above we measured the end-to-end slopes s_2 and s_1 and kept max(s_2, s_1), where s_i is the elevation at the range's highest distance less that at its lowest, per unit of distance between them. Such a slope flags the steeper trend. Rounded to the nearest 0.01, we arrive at -0.13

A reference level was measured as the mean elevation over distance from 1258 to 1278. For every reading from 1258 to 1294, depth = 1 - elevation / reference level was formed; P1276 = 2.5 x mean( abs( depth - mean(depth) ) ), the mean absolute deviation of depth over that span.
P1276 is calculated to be 0.104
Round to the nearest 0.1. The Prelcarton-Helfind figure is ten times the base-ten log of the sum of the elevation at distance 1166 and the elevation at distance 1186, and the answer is 22.6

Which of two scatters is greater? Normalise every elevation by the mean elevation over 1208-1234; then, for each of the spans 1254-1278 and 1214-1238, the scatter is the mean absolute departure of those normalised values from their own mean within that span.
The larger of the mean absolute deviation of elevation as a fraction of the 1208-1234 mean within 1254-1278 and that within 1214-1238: 0.043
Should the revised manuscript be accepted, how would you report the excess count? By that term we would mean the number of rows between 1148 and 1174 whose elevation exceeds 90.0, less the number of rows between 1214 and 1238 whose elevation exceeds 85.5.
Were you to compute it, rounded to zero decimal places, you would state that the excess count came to 1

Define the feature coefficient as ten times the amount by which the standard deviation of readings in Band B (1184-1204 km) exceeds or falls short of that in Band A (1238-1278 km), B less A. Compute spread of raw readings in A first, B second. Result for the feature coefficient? -17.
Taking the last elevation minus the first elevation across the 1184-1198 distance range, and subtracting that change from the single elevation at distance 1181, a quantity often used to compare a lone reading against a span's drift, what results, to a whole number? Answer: 98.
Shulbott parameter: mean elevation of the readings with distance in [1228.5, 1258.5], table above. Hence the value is 88.1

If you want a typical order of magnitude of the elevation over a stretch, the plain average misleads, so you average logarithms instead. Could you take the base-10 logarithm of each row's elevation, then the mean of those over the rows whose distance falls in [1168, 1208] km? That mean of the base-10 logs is 1.96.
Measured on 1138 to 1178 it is 1.96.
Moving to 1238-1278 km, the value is 1.95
